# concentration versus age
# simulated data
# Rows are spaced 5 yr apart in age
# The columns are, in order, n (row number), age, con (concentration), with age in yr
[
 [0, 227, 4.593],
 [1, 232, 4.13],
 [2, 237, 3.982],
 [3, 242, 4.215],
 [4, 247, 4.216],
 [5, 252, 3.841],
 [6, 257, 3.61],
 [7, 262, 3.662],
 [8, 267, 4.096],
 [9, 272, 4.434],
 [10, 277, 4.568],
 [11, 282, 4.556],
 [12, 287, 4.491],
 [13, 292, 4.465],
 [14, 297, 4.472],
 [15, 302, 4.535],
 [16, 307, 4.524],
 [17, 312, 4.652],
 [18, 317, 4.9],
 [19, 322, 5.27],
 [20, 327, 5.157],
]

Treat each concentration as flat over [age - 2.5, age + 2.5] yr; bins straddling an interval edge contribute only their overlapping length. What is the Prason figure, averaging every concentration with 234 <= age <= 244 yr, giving 4.1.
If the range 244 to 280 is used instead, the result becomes 4.1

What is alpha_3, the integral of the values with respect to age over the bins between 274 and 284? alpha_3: 45.6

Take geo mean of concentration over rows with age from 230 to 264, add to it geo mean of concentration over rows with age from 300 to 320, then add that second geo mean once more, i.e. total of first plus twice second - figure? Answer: 13.2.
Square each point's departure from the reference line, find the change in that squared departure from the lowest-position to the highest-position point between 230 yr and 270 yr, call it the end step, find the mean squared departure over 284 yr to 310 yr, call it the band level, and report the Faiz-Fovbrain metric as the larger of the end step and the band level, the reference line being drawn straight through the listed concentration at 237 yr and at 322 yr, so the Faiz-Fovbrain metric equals 0.16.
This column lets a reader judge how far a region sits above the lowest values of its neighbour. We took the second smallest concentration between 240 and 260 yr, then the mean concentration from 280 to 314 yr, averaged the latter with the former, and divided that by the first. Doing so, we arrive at 1.09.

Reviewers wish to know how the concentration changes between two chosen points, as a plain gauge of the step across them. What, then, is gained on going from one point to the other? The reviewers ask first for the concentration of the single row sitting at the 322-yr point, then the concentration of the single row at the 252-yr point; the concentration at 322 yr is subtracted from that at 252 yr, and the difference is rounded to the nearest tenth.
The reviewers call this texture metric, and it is -1.4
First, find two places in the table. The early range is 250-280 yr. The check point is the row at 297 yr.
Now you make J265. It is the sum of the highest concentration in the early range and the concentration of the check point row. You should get 9.04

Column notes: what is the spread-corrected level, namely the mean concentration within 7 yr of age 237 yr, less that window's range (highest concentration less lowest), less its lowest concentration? -0.11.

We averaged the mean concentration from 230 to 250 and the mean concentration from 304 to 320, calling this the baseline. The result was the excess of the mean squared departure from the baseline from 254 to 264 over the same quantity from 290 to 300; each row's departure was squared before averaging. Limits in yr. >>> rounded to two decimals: 0.60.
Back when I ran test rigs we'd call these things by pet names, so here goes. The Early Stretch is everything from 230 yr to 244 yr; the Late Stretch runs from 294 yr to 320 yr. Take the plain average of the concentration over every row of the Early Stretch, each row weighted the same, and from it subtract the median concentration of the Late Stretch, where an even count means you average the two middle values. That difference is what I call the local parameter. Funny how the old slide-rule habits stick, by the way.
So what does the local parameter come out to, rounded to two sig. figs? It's -0.43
